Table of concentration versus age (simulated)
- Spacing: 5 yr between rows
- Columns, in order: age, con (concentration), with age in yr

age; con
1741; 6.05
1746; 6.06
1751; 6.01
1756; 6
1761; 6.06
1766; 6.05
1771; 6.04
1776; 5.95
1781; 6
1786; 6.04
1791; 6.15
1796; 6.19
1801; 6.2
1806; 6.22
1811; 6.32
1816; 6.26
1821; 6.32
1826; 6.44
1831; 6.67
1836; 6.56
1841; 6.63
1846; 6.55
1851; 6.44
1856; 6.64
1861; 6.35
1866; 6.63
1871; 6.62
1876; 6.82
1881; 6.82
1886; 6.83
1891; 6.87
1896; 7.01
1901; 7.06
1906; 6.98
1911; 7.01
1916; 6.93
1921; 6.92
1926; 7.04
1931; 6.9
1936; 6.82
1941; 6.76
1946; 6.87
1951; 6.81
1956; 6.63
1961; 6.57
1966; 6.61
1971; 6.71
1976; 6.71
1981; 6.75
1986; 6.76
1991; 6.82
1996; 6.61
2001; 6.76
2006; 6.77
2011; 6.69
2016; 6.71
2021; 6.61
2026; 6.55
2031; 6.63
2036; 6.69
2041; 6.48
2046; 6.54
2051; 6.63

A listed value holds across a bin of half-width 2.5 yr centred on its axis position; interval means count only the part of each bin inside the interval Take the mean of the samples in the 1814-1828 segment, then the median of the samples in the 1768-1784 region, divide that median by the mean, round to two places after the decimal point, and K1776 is 0.95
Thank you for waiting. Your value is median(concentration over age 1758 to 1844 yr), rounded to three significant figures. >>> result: 6.20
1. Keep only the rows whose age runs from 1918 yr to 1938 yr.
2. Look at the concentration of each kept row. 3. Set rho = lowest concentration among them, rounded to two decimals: 6.82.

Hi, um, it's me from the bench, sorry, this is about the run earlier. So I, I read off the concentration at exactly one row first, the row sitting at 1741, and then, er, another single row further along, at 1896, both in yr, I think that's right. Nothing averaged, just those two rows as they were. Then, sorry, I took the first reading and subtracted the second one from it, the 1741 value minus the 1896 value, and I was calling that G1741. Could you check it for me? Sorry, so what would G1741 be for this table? -1.0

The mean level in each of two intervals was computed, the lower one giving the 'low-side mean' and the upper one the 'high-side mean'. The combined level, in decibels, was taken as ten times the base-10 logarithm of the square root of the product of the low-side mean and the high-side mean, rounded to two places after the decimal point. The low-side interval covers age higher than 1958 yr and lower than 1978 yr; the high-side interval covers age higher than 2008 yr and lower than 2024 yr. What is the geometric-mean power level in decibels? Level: 8.23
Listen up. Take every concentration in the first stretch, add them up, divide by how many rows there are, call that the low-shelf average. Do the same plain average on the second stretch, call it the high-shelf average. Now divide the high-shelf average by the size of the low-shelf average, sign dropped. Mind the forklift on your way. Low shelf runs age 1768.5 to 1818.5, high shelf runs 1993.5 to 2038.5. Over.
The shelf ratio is 1.09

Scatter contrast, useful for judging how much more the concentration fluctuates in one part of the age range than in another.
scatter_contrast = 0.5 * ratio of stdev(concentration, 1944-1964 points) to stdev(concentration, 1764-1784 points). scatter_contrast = 1.6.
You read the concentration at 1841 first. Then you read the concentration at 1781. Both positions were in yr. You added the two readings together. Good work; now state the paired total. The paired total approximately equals 12.6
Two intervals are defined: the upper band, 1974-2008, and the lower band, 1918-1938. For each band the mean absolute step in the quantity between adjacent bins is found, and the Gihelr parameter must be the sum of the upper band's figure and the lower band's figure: 0.193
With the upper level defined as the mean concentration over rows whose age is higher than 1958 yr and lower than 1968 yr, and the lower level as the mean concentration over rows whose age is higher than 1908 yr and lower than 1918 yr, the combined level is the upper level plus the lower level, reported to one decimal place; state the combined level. 13.6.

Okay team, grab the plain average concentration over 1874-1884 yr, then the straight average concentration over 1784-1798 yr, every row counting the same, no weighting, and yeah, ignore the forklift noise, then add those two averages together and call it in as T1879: 12.9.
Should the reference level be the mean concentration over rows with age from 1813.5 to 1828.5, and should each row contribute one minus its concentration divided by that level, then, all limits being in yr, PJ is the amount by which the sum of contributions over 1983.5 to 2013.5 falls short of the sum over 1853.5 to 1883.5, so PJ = 0.1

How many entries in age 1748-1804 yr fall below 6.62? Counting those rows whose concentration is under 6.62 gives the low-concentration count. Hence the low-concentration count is 11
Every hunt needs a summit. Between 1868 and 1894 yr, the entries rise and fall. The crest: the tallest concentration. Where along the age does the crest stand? 1891 yr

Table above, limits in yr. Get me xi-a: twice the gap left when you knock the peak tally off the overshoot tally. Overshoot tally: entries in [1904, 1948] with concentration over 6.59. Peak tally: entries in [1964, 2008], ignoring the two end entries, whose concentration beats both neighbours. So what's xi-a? 16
